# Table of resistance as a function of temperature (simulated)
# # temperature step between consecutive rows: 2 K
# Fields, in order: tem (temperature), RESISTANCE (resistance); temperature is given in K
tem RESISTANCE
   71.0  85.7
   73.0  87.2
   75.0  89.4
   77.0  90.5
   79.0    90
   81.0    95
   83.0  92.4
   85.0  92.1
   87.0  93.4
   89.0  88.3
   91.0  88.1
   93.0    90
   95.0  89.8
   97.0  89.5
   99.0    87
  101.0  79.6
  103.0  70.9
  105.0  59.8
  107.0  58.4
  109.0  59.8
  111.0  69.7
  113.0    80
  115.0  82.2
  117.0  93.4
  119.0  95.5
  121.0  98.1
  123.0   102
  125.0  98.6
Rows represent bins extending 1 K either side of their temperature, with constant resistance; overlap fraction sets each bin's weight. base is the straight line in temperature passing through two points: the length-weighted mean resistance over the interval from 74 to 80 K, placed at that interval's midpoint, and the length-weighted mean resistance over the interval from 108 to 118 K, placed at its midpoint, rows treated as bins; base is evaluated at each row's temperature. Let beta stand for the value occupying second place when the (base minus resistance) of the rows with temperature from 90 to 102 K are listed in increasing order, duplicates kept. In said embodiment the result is -6.3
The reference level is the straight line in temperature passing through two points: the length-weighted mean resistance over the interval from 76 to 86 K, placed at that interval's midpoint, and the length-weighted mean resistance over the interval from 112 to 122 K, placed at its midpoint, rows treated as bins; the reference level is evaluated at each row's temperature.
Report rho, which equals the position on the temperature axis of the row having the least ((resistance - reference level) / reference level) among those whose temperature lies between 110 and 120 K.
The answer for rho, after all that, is 111.0 K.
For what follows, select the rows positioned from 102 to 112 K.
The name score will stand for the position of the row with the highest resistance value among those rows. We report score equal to 103.0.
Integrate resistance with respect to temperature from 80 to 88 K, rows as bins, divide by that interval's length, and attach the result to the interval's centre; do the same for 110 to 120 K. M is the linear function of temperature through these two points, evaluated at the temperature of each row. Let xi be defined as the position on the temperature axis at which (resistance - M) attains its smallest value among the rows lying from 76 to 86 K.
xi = 77.0 K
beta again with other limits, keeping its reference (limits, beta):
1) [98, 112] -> 1.7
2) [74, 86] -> -5.0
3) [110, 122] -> -20.6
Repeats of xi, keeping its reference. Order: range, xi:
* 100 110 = 107.0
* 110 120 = 111.0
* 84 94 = 89.0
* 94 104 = 103.0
